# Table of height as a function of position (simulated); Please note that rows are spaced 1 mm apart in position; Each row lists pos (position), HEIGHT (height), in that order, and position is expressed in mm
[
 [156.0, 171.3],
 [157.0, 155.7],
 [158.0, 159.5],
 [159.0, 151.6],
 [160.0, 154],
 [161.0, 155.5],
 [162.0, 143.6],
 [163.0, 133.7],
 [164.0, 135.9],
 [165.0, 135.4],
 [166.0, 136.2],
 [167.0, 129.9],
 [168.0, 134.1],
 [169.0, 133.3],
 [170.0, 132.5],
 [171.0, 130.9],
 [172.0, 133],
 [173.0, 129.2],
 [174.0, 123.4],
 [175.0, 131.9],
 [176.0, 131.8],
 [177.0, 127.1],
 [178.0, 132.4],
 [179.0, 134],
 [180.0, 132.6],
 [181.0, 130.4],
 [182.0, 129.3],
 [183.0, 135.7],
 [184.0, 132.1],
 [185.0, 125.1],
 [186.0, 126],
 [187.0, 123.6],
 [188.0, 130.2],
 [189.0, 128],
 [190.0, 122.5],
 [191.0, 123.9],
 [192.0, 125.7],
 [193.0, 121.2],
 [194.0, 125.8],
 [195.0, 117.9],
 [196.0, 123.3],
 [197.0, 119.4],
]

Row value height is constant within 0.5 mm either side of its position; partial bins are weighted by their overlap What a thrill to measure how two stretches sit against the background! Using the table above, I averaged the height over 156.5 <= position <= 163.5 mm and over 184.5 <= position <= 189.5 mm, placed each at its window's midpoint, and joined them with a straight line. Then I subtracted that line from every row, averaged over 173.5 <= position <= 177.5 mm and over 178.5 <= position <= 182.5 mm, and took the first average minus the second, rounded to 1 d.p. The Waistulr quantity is -7.5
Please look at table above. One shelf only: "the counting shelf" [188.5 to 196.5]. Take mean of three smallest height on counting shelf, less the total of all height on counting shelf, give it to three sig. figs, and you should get -868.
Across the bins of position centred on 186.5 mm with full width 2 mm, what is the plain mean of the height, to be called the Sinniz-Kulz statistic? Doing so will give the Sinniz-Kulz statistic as 125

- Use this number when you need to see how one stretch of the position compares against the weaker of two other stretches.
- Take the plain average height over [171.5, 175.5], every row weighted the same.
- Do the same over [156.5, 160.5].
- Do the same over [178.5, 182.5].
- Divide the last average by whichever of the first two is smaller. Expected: 1.02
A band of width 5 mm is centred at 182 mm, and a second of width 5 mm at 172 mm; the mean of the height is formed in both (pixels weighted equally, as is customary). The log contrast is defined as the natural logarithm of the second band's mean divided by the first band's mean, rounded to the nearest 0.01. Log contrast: -0.02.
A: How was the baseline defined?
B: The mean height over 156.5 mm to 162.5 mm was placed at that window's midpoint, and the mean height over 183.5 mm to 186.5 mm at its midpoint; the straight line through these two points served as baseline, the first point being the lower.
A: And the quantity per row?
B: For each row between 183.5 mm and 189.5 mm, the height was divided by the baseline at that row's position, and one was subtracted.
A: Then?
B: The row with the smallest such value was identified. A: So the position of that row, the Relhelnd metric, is 185.0 mm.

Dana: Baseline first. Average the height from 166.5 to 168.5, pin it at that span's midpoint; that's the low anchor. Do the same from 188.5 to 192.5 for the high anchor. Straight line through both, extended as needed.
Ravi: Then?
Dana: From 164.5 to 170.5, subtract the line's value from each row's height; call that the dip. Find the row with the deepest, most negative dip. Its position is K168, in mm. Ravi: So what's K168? 167.0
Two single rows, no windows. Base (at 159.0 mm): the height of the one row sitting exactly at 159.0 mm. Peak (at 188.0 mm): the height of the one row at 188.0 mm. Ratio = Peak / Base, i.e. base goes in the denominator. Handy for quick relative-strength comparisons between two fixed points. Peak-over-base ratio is 0.86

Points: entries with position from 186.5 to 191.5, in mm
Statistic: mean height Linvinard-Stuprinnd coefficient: 126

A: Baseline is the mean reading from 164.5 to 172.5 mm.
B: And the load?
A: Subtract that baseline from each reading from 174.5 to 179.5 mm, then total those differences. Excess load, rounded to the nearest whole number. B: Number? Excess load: -9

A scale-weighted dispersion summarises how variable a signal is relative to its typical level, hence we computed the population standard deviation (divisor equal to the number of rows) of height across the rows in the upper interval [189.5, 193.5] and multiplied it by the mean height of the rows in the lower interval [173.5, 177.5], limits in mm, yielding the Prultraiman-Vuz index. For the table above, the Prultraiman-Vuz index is 215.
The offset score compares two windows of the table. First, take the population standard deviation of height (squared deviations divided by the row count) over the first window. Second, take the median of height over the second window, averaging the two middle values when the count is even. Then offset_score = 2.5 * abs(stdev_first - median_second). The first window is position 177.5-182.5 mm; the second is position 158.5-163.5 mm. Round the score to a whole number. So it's 375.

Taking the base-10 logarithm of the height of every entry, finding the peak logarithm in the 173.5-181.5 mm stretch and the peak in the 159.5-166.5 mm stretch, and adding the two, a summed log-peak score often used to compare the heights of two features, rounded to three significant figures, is 4.32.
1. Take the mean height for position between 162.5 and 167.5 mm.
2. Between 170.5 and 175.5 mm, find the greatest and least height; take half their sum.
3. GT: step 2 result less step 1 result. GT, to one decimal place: -6.0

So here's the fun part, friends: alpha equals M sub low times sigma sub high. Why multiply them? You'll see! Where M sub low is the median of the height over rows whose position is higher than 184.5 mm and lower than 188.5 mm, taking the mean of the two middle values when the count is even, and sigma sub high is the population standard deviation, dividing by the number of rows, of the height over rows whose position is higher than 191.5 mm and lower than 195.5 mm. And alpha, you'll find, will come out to 416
